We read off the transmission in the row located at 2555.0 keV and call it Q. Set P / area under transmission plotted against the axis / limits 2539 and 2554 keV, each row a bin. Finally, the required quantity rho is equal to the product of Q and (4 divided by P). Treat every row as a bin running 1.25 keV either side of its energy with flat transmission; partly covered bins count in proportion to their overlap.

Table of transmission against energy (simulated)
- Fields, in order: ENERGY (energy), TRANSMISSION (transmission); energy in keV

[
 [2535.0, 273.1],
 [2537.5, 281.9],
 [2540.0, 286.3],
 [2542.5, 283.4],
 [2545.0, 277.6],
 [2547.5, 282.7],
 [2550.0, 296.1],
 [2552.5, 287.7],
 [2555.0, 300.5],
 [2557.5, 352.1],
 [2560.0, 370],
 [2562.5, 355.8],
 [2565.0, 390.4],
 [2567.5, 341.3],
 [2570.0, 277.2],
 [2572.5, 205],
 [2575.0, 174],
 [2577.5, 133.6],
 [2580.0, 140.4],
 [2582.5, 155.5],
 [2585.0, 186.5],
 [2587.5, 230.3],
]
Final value 0.28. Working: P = 4288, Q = 300.5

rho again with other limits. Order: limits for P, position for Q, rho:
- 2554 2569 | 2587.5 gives 0.17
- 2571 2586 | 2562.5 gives 0.57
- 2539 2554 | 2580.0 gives 0.13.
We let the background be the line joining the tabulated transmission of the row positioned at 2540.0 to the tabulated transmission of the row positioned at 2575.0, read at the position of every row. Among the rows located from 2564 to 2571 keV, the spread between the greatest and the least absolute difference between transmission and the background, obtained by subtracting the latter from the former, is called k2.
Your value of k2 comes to 97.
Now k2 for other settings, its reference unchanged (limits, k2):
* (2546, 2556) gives 42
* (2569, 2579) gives 87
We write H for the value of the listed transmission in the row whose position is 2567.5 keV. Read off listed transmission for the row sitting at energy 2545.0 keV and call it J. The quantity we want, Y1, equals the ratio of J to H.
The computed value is 0.8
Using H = 341.3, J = 277.6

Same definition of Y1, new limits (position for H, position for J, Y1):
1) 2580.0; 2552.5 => 2.0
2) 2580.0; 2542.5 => 2.0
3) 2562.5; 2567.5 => 1.0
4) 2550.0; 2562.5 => 1.2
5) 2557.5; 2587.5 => 0.7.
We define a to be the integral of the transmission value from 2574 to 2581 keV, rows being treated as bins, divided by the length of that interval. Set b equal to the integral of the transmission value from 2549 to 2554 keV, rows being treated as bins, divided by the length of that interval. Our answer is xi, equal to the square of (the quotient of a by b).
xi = 0.26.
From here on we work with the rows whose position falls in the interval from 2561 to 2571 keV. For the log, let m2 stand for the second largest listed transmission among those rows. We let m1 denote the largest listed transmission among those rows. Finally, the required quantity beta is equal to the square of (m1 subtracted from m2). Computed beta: 1197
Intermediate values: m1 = 390.4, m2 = 355.8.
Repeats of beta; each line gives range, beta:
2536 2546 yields 8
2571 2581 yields 961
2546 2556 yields 19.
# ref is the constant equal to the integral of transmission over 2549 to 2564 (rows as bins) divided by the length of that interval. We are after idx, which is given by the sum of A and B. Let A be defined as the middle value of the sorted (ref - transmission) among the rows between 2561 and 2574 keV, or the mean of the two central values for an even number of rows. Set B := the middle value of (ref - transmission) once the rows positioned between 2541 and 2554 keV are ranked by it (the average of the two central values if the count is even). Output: 33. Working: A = -13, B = 45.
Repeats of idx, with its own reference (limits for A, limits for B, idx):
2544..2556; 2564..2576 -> 92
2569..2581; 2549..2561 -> 183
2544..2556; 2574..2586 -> 214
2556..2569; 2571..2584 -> 146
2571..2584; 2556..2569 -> 146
